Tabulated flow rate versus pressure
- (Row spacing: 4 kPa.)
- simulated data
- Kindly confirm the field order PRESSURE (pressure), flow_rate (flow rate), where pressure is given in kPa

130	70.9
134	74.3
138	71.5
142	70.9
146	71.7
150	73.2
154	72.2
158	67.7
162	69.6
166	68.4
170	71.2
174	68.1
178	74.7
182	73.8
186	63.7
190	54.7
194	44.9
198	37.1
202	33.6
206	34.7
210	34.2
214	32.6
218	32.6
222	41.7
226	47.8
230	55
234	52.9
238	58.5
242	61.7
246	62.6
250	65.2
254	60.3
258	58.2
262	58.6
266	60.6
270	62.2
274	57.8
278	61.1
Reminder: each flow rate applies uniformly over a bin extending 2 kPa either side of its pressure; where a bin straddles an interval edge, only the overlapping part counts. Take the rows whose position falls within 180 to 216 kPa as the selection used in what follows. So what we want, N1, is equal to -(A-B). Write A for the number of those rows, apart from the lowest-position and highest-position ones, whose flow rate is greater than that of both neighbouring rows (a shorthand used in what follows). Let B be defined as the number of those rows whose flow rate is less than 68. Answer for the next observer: 7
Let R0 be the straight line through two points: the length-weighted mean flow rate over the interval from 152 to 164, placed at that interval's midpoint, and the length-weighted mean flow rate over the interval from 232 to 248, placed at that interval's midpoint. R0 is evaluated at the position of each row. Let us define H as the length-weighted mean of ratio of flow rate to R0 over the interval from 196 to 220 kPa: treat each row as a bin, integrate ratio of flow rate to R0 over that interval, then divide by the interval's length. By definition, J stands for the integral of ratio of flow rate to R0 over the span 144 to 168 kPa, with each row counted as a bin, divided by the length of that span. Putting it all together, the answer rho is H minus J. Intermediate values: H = 0.54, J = 1.01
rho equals -0.47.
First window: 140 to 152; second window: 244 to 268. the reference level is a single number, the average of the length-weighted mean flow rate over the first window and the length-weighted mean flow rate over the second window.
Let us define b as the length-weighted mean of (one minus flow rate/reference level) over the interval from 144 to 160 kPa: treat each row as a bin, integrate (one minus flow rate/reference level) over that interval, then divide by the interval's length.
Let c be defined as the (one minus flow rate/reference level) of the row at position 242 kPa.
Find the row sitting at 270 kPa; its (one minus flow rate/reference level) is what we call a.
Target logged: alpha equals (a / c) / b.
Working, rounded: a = 0.06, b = -0.07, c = 0.07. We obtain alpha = -12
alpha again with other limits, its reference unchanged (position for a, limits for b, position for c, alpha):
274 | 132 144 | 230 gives -9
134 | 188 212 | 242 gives -4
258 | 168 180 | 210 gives -3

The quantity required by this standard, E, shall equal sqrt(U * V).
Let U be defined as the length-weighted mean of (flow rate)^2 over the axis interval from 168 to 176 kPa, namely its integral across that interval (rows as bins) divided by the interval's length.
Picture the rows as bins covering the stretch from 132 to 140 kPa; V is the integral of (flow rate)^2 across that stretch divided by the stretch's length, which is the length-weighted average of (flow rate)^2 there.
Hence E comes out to 5080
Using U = 4854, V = 5316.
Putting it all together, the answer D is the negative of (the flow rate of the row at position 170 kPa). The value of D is -71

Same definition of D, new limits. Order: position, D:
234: -53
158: -68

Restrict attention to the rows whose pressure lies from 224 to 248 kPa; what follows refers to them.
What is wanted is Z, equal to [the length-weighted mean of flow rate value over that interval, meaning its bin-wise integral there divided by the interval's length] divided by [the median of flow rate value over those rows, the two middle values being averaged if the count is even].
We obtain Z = 0.994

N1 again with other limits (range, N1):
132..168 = -1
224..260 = 7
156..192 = 0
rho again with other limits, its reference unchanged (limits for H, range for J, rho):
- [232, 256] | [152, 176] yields 0.02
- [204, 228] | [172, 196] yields -0.35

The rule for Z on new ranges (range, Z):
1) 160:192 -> 0.986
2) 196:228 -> 1.068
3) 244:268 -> 1.008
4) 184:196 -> 0.995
